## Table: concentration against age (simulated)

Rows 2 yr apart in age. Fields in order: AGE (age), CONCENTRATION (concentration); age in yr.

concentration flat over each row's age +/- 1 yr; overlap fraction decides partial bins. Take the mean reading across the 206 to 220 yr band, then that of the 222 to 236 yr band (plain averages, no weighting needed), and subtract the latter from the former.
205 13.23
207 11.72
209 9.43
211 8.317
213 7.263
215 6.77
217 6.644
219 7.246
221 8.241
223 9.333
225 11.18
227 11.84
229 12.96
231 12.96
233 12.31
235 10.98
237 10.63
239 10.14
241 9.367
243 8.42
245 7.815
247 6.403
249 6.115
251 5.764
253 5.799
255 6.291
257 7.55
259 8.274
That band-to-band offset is -3.5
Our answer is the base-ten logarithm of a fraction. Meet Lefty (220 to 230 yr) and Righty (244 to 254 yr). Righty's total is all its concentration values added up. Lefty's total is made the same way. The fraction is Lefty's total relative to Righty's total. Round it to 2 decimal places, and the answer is 0.23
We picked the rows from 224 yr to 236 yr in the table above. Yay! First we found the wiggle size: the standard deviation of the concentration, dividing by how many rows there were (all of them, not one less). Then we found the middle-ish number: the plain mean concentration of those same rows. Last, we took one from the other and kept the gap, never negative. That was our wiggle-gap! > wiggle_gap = 11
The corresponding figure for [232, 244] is 9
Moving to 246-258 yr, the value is 6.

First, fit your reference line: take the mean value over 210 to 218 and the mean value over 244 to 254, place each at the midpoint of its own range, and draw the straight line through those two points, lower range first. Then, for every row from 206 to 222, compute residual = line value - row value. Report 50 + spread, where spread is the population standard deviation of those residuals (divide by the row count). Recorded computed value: 51.5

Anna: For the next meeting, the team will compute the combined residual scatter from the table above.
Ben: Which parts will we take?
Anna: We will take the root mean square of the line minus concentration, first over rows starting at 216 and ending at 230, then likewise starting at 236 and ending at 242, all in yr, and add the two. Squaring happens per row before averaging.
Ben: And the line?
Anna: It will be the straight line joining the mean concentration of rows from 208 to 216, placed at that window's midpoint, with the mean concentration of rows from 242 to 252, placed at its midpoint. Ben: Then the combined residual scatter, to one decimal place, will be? 6.0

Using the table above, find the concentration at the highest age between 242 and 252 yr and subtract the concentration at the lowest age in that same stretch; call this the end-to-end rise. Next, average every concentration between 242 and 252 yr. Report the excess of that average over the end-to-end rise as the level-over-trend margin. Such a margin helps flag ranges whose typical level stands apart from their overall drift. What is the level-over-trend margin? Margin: 9.6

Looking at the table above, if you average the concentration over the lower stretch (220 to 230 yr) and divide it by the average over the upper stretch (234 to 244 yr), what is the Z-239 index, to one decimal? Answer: 1.1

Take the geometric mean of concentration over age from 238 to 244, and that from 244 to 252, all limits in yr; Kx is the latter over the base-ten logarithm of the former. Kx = 6.7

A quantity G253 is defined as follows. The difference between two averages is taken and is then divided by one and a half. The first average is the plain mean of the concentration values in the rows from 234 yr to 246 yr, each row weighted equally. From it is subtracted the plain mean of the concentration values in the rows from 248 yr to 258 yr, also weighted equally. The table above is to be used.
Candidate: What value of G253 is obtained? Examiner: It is 2.2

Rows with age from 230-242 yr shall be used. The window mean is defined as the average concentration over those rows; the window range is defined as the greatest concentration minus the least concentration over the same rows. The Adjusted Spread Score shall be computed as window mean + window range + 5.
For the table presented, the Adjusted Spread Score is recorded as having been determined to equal 19.7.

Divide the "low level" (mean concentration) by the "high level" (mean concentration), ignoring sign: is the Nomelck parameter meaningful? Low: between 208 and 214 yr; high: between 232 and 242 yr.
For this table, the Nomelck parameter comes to 0.78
